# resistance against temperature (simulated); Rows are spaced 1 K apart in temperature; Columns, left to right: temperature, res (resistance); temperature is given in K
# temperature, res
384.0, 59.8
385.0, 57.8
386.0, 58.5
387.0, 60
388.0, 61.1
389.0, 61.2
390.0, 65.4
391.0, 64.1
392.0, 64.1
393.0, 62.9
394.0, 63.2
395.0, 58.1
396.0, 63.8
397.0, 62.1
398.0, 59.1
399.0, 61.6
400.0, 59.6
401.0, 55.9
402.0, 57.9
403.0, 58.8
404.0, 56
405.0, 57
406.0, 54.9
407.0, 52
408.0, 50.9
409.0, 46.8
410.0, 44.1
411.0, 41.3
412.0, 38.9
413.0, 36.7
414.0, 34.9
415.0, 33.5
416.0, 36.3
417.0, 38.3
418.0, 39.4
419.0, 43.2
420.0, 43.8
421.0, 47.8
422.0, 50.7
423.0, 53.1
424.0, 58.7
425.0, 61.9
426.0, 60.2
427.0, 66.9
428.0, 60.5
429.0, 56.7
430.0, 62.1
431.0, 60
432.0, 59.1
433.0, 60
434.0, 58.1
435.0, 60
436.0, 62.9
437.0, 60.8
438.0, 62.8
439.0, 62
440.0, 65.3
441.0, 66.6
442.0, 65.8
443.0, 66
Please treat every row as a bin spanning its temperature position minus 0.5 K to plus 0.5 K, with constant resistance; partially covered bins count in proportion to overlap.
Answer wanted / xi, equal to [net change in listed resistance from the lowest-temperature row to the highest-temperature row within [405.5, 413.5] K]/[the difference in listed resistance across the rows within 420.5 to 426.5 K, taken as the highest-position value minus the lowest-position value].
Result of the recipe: -1.5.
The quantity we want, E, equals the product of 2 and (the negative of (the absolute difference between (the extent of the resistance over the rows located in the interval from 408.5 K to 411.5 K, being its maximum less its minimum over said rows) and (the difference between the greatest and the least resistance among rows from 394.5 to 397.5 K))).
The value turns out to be 0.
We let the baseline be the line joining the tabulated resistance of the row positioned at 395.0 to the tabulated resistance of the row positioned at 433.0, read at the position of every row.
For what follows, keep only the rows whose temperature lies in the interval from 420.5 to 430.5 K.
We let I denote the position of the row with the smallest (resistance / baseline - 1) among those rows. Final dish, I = 421.0 K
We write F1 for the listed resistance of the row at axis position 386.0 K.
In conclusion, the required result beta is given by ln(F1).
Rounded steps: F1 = 58.5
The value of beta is 4.07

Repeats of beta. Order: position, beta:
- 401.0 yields 4.02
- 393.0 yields 4.14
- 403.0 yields 4.07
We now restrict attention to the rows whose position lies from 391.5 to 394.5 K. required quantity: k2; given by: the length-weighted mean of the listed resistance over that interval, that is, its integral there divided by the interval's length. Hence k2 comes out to 63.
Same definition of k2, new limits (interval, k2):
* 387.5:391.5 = 63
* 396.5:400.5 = 61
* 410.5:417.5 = 37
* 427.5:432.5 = 60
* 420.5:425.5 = 54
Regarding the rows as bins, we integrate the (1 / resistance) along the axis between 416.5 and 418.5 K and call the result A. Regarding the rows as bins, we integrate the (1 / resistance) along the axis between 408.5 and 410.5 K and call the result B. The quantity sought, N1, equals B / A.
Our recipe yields 0.86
